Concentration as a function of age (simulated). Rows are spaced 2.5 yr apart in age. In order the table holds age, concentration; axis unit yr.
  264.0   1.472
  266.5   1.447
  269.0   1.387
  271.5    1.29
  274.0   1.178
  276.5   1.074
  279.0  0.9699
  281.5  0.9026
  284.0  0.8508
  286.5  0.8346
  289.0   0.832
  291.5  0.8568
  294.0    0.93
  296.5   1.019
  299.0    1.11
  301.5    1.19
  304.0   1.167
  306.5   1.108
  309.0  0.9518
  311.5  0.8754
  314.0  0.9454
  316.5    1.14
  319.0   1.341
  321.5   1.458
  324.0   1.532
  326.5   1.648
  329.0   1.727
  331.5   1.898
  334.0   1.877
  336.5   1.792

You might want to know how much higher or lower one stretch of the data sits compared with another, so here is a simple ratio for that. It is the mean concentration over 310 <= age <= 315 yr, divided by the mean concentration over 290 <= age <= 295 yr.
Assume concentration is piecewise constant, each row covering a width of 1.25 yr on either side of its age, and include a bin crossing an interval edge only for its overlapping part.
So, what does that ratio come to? 1.0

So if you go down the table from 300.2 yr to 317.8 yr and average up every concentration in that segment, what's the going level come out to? 1.05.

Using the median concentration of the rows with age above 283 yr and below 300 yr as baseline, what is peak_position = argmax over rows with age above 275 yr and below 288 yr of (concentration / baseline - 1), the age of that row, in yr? 276.5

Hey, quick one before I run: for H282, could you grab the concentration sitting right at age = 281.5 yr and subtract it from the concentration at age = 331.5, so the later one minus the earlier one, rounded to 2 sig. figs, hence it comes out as 1.0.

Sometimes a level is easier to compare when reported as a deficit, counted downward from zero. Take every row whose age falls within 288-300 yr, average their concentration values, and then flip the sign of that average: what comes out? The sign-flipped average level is -0.95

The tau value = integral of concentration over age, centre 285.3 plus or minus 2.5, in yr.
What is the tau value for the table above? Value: 4.2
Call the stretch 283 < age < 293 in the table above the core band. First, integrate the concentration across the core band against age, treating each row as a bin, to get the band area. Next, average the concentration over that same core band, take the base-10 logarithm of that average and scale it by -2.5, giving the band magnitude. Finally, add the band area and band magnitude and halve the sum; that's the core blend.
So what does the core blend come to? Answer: 4.3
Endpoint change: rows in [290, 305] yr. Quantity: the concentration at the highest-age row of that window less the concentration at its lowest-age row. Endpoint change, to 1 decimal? 0.3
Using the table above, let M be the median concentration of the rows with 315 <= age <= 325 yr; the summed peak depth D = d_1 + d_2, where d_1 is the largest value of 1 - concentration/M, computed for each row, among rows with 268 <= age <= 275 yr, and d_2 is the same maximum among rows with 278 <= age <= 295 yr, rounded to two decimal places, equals 0.56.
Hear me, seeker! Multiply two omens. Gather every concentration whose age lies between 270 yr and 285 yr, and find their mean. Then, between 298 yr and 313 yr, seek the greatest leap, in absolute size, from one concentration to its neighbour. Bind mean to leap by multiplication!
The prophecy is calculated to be 0.16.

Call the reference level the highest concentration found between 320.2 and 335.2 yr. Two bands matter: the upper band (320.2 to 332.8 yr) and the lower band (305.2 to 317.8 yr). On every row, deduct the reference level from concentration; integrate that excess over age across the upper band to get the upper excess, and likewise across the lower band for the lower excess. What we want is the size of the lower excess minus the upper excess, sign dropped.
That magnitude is 8.1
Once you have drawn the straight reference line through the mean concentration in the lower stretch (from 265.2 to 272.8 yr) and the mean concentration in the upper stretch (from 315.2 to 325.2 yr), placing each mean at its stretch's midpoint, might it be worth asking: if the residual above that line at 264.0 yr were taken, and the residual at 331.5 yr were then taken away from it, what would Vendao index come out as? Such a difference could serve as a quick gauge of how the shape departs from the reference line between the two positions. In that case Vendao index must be -0.44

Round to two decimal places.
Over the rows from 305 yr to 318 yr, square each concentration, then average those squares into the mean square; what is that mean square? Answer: 1.02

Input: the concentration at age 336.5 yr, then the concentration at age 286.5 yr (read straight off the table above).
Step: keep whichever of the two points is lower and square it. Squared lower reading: 0.70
